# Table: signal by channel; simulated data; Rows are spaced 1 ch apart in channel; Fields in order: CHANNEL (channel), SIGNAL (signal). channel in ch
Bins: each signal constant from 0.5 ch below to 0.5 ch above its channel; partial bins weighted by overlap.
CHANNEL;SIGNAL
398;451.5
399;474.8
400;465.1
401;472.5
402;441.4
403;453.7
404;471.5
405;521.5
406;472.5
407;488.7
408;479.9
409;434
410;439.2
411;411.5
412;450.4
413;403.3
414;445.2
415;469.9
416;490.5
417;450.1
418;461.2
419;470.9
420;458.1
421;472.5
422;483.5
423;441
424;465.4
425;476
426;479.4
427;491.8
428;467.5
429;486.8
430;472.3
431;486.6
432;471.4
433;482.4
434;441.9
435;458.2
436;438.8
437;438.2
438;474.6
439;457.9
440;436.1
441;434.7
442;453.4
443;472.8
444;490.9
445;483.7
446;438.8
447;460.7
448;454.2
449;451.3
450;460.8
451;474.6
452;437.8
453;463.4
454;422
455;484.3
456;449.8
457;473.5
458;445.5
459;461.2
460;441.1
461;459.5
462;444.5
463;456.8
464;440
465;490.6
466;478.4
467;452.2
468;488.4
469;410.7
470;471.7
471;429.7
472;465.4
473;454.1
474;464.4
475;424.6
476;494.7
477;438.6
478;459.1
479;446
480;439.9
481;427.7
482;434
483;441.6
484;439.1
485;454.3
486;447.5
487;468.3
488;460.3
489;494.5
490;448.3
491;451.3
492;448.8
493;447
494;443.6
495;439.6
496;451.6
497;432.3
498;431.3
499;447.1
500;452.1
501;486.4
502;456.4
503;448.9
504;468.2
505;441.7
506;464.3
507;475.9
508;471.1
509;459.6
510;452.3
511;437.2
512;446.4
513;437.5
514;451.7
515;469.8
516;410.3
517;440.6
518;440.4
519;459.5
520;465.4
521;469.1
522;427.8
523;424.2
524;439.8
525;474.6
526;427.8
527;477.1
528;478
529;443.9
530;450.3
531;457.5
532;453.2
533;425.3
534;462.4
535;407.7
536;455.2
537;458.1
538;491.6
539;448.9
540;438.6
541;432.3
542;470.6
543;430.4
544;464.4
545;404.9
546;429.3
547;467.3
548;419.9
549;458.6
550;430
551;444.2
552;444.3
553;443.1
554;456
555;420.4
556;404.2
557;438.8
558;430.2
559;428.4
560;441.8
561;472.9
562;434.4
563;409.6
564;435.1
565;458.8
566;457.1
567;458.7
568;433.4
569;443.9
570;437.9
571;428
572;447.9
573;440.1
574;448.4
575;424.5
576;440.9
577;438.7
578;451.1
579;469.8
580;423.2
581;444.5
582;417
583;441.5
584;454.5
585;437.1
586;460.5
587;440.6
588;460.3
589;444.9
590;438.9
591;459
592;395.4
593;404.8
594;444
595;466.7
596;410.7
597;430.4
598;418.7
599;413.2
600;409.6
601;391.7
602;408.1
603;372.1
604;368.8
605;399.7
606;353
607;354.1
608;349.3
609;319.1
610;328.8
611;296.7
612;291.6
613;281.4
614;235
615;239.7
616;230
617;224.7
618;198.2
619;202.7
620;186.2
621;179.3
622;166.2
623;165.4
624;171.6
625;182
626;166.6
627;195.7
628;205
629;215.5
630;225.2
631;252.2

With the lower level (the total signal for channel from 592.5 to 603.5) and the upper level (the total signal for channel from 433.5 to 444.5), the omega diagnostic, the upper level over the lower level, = 1.09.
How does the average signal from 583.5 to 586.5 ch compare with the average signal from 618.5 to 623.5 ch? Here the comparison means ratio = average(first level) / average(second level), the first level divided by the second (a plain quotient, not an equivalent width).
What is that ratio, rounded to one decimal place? 2.5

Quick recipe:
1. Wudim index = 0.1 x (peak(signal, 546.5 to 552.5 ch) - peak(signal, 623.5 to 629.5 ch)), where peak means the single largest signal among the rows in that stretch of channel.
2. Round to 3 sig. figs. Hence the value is 25.2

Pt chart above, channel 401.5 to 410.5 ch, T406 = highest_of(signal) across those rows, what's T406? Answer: 521.5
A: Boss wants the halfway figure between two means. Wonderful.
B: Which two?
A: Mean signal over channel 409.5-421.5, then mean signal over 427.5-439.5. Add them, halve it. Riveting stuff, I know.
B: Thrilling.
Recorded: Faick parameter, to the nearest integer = 458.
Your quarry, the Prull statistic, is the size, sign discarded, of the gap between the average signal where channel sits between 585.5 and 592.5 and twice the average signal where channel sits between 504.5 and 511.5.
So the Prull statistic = 472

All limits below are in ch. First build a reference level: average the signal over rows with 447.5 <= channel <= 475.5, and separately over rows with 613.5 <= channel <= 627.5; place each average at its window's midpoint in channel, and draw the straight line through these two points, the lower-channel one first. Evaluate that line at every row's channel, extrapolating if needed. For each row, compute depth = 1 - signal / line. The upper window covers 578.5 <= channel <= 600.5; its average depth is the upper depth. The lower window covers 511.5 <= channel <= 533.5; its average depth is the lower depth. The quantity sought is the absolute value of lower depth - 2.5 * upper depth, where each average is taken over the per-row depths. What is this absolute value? 1.7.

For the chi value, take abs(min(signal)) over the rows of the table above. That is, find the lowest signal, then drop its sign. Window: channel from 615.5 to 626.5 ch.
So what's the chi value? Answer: 165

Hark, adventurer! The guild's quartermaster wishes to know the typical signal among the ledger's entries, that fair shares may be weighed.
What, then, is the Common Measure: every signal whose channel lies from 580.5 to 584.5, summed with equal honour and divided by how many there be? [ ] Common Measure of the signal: 439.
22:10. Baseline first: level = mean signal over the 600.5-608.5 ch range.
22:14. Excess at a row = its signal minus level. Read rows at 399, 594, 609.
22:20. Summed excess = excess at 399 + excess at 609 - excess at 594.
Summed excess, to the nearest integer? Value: -25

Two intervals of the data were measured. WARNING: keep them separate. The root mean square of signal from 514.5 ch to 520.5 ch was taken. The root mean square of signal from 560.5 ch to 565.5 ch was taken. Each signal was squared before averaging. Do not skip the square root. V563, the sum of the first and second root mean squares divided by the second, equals 2.01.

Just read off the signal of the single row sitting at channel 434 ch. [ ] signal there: 441.9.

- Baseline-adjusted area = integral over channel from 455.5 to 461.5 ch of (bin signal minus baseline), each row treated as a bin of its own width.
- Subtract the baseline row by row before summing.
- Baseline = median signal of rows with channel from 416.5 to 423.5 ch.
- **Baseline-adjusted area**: -37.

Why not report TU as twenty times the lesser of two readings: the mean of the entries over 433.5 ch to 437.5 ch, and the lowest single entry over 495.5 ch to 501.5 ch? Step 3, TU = 8626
